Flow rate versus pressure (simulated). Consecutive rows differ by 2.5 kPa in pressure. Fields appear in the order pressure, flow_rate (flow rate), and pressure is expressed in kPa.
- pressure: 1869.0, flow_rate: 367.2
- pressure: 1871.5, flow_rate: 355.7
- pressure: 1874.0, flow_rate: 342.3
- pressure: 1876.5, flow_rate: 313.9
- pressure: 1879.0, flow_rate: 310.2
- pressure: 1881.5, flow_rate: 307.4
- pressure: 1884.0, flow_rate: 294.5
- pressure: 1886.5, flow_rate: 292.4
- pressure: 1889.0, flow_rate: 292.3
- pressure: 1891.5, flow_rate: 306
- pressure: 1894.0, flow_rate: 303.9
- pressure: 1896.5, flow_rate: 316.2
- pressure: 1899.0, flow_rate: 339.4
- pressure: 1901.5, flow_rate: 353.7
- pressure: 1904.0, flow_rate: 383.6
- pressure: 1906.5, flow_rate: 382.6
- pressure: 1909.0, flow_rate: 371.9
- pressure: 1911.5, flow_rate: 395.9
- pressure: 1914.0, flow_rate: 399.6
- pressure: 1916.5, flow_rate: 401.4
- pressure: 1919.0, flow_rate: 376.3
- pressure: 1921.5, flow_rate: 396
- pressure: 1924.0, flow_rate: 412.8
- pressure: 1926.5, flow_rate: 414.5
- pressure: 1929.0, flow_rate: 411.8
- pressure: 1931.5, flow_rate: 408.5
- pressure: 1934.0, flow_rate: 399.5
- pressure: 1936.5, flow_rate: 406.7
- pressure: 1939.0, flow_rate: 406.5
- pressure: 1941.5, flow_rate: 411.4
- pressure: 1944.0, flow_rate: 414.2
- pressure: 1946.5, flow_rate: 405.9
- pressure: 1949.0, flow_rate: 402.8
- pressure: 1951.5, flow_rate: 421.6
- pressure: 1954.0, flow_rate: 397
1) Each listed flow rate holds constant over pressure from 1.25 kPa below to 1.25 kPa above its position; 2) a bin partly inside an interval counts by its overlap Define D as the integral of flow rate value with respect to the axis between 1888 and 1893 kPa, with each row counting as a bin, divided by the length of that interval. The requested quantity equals 300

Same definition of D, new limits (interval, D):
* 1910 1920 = 393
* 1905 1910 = 378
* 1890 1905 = 332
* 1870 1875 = 350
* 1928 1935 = 407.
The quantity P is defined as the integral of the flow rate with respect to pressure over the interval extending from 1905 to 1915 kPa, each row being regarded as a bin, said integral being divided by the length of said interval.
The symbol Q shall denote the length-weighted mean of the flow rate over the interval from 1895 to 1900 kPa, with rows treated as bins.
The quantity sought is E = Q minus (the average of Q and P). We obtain -31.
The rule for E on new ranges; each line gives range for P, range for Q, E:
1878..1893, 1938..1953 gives 55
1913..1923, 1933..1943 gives 6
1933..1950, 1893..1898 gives -48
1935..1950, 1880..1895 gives -54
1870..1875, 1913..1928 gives 25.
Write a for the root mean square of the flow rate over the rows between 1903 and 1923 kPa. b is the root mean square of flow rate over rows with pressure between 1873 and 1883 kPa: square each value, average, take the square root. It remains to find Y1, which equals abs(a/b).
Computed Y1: 1.22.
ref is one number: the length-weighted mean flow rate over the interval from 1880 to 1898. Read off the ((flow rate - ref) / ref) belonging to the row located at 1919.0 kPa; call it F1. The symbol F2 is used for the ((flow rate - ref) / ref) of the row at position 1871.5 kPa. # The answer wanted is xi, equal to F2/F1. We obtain 0.7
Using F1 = 0.24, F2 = 0.18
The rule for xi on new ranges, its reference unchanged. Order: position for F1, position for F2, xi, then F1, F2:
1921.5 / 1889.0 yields -0.1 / 0.31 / -0.03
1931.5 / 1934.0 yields 0.9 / 0.35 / 0.32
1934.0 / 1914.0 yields 1.0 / 0.32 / 0.32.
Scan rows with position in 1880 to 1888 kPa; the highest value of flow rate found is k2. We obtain 307.4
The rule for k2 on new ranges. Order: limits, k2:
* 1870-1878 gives 355.7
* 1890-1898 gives 316.2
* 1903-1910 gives 383.6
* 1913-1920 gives 401.4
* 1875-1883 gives 313.9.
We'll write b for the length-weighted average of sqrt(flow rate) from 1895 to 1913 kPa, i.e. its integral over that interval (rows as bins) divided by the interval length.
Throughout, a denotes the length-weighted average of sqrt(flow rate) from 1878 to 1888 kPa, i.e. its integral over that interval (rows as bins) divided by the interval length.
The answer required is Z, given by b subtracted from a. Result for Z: -1.7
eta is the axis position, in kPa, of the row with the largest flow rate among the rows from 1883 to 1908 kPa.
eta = 1904.0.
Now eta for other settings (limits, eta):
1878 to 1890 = 1879.0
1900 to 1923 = 1916.5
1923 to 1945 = 1926.5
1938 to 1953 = 1951.5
